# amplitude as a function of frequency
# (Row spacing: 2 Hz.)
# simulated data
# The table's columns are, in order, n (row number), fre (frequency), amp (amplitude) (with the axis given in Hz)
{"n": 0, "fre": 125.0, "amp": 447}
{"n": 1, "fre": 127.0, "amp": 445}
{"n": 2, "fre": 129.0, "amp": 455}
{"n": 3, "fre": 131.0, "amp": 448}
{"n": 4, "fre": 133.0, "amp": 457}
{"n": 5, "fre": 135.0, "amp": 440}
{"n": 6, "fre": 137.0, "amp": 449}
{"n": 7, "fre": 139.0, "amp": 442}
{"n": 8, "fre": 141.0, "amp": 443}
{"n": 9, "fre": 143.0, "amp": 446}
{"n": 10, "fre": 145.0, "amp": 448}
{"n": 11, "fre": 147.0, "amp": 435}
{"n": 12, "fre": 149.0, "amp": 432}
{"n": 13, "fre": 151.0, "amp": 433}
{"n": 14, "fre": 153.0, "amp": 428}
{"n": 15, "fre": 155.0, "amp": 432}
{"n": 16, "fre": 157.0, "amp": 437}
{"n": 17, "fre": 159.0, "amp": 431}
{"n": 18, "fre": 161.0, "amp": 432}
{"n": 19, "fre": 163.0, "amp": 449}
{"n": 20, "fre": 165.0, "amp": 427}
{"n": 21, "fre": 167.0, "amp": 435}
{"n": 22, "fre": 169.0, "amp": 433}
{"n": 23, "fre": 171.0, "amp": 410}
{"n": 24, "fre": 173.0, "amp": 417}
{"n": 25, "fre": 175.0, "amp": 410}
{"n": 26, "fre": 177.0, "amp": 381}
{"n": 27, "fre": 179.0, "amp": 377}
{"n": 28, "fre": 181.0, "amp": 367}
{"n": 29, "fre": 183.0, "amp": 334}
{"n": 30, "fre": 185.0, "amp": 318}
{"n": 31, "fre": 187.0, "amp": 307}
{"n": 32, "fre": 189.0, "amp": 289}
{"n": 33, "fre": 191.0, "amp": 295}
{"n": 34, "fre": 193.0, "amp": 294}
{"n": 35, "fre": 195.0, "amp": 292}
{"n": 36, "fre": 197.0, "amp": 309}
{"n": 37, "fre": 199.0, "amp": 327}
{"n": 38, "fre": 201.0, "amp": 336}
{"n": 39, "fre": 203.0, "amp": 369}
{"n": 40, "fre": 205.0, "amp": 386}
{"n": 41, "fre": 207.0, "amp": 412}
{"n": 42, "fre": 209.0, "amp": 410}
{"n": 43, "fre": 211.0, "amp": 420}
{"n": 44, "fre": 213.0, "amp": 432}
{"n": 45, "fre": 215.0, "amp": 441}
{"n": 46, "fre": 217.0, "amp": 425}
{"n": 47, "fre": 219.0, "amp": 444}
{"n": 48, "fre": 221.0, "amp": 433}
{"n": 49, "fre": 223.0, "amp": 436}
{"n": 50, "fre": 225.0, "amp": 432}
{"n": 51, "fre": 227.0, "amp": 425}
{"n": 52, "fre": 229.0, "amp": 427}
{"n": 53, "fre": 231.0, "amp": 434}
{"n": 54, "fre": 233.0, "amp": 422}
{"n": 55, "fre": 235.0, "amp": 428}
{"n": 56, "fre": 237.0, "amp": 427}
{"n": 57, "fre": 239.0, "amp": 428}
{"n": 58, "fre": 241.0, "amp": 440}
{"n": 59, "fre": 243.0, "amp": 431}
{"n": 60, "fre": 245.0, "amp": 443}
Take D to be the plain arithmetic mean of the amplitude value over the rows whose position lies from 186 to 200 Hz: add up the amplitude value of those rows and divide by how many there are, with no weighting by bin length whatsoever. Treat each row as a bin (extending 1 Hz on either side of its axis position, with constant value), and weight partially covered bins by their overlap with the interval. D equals 302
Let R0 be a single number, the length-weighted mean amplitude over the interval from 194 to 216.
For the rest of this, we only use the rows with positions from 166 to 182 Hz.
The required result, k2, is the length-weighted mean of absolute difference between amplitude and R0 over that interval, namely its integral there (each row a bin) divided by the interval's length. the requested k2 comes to 30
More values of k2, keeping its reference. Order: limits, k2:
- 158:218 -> 48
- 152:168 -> 58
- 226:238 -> 51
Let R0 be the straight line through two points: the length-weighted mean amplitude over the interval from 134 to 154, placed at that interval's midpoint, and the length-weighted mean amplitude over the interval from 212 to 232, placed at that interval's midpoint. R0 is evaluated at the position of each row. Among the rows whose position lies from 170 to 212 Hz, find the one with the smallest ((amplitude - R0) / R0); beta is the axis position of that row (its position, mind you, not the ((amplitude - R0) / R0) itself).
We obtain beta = 189.0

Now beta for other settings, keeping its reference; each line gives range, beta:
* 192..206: 195.0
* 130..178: 177.0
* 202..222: 203.0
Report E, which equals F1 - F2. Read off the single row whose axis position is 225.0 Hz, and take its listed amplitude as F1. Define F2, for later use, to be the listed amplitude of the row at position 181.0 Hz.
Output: 65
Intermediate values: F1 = 432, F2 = 367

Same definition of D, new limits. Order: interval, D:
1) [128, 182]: 429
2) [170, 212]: 355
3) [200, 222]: 410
